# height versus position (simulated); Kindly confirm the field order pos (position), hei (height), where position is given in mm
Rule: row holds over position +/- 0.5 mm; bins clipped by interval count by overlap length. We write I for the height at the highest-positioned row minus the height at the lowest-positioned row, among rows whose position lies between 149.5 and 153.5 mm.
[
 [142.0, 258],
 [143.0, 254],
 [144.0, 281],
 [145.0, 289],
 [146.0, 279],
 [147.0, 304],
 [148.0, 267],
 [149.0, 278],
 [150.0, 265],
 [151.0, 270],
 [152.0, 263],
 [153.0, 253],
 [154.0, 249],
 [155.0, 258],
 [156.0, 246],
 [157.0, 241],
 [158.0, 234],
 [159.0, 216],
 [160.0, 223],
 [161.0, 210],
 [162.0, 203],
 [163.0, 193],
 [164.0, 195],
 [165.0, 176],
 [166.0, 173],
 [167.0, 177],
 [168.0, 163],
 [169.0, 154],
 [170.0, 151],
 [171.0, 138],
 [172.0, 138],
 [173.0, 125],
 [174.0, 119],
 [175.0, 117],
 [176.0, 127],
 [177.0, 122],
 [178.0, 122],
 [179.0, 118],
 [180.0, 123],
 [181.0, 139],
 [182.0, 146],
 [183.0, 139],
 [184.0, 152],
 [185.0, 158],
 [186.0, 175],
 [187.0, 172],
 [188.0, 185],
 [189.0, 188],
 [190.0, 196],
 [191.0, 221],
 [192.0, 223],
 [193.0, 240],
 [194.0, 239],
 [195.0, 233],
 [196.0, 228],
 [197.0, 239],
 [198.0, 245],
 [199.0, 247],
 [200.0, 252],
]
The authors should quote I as -12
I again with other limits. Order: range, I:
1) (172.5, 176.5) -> 2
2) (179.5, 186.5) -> 52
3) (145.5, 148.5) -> -12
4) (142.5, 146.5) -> 25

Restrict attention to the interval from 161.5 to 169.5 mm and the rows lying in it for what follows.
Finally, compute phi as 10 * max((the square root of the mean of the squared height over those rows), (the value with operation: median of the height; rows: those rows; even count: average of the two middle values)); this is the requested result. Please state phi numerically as 1799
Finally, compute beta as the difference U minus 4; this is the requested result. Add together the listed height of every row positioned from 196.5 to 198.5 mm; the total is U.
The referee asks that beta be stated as 480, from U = 484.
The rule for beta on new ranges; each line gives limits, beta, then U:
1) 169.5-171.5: 285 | 289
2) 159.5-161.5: 429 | 433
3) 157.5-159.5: 446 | 450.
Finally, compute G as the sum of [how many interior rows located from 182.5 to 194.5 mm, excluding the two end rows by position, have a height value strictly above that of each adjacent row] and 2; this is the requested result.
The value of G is 4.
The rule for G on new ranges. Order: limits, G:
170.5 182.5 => 3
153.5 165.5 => 5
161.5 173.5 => 4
